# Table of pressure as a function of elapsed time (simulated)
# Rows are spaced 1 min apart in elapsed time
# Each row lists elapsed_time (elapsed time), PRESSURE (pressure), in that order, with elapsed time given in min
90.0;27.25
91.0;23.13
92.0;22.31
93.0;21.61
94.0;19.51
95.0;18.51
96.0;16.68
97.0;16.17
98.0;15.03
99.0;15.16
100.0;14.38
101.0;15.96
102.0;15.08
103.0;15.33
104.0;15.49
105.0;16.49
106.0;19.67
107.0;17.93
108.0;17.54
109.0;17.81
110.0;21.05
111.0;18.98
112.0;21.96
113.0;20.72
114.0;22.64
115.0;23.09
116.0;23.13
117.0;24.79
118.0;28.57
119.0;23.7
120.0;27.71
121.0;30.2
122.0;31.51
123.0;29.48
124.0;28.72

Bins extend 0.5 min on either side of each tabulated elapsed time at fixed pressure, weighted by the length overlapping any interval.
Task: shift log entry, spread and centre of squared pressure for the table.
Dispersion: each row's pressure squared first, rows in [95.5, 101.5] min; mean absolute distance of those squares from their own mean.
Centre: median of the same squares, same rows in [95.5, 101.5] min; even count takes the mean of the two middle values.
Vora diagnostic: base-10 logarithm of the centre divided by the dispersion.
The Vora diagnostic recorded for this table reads 1.04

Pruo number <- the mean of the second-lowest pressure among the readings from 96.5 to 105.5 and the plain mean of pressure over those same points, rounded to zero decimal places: 15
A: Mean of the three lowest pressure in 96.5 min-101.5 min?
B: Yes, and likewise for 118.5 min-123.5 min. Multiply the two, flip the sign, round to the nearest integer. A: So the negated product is -401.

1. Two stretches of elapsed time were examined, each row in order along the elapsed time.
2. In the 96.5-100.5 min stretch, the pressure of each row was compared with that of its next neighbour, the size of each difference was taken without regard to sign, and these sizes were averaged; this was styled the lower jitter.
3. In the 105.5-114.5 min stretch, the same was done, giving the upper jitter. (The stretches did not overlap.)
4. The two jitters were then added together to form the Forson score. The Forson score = 2.41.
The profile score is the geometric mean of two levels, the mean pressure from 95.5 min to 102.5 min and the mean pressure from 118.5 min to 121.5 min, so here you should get 20.5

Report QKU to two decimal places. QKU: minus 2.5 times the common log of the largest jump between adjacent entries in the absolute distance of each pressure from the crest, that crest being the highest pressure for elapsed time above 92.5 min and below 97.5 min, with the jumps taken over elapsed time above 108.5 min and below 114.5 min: -1.28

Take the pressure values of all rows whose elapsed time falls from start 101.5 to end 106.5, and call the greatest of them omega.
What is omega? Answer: 19.67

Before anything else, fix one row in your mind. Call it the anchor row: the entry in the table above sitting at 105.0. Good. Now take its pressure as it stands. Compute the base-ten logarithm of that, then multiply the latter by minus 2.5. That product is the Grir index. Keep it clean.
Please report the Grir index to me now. -3.0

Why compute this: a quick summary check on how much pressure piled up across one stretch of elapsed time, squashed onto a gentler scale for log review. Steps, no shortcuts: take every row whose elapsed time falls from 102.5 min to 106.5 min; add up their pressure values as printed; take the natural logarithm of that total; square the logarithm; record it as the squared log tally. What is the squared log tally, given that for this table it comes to 17.7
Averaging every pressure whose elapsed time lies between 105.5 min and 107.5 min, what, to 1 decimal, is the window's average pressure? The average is 18.8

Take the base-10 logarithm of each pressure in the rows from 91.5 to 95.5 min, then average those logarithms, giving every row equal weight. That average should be 1.31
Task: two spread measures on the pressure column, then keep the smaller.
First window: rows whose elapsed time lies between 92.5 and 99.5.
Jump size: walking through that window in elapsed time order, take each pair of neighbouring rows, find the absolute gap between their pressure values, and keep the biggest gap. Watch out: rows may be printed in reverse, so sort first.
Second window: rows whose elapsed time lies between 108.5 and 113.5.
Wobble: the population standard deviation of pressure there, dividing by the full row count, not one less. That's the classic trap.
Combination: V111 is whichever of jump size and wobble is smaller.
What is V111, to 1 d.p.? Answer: 1.5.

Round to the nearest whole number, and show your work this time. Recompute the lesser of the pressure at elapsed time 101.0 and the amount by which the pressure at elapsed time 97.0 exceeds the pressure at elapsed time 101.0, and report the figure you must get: 0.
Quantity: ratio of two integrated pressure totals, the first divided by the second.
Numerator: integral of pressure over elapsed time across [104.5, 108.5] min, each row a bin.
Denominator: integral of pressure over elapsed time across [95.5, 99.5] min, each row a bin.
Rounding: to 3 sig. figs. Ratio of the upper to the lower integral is 1.14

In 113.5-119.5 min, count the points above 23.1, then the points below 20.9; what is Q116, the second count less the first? -4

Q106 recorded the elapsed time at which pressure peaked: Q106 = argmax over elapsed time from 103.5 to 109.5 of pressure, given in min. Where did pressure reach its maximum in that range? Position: 106.0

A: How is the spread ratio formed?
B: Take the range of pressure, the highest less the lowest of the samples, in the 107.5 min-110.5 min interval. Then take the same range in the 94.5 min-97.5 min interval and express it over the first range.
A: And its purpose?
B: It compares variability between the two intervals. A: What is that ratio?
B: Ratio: 0.67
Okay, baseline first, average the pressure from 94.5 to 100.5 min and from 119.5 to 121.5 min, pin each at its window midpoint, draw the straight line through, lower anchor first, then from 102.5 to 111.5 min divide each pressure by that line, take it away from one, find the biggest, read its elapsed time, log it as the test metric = 104.0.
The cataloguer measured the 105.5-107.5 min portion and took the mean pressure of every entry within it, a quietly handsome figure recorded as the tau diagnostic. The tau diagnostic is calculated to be 19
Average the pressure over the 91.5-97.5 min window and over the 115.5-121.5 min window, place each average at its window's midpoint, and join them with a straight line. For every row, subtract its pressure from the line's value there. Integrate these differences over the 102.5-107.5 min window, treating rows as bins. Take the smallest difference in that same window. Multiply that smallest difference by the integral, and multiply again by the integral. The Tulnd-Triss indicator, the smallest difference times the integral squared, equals 2057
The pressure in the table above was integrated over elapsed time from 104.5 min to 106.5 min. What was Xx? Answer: 36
